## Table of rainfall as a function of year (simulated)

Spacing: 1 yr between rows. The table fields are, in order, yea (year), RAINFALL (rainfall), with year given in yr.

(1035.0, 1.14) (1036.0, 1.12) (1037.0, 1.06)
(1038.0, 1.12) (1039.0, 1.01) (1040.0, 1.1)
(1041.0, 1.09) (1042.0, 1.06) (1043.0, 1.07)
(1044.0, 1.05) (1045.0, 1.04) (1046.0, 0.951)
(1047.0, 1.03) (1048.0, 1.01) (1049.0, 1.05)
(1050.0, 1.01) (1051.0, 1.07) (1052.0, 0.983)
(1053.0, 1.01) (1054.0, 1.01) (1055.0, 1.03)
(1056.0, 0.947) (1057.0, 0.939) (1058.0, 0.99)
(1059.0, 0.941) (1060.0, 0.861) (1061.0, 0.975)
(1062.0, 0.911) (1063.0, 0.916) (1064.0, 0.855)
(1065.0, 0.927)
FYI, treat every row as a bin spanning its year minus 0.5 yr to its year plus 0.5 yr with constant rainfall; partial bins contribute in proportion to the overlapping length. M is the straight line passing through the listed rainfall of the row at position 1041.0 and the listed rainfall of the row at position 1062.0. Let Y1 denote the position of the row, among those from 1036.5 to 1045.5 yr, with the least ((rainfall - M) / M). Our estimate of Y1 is 1039.0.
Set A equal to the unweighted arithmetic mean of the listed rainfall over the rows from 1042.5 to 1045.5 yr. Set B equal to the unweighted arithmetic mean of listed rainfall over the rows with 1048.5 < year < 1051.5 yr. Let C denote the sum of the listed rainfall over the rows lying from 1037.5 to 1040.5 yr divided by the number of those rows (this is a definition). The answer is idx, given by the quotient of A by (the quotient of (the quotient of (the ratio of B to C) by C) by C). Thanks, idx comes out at 1.26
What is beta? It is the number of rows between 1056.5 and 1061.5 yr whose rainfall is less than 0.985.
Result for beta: 4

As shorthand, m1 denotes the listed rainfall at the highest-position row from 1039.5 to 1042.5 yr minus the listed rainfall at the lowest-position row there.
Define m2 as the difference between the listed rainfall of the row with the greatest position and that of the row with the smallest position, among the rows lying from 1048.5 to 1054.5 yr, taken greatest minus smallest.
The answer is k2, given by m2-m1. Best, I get 0.000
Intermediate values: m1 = -0.04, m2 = -0.04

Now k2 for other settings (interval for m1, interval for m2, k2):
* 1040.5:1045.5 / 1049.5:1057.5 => -0.021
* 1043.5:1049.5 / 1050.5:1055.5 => -0.040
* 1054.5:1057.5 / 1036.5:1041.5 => 0.121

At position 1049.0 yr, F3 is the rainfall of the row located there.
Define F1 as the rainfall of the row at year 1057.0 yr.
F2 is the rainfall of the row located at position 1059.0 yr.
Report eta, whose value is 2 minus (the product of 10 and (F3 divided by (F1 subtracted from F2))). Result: -5248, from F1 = 0.939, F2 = 0.941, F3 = 1.05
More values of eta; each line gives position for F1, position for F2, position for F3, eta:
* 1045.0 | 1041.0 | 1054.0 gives -200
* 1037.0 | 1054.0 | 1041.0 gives 220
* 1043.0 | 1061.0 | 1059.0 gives 101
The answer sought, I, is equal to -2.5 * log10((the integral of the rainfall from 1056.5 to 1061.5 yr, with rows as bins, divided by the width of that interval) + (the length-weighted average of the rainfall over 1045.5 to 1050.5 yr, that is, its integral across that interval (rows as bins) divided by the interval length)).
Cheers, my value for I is -0.73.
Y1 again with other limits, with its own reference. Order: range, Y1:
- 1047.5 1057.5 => 1048.0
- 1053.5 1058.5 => 1056.0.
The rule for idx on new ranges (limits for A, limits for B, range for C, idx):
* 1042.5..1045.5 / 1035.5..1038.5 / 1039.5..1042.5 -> 1.22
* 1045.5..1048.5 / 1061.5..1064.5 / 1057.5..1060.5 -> 0.90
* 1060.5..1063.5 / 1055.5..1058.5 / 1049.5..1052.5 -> 1.04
